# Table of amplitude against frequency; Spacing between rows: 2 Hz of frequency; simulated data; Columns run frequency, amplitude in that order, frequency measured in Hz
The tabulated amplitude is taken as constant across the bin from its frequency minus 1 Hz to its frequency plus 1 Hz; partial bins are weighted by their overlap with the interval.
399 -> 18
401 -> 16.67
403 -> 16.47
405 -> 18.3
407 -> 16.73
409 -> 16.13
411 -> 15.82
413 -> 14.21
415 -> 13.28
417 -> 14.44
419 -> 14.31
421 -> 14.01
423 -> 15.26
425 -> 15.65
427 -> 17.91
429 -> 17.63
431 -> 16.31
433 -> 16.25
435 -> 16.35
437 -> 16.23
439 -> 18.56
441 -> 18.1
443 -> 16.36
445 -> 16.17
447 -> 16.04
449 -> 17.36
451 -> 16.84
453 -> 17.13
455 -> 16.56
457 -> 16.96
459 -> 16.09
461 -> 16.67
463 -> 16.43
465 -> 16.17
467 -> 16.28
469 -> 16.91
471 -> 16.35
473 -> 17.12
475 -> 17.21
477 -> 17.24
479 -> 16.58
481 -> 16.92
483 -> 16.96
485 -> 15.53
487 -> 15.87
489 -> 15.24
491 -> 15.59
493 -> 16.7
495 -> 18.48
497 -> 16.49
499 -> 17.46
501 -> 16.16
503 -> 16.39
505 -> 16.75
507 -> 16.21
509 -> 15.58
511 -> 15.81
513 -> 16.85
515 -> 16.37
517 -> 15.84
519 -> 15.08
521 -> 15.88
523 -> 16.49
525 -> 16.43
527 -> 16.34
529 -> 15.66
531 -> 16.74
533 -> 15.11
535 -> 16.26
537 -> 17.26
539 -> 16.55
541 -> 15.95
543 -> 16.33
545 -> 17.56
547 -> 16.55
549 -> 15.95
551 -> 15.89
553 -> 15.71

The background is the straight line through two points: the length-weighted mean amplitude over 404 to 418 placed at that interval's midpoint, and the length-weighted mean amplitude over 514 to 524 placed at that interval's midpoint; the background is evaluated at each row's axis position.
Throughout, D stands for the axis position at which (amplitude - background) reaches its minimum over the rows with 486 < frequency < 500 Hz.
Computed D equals 489 Hz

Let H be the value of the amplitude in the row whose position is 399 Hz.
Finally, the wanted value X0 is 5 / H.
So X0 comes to 0.278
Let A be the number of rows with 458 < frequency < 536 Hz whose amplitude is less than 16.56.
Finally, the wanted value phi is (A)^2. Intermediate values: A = 25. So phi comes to 625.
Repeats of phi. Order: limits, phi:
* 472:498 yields 25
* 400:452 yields 289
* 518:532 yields 36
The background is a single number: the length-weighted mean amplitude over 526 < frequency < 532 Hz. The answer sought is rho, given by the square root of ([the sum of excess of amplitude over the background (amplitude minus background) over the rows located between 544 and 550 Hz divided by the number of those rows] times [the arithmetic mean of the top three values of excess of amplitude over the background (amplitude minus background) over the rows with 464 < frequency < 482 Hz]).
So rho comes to 0.64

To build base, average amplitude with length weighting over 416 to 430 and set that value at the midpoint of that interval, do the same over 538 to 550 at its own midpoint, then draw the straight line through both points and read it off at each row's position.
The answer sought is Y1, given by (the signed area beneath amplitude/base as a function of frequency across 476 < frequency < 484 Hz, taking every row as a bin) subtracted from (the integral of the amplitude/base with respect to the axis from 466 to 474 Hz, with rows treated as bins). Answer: -0.1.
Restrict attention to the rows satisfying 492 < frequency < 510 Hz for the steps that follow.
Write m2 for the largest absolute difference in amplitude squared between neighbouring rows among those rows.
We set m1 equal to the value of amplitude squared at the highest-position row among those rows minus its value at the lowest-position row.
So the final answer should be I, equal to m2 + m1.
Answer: 33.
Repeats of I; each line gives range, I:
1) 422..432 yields 109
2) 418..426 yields 77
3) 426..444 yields 28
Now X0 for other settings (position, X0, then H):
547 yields 0.302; 16.55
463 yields 0.304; 16.43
